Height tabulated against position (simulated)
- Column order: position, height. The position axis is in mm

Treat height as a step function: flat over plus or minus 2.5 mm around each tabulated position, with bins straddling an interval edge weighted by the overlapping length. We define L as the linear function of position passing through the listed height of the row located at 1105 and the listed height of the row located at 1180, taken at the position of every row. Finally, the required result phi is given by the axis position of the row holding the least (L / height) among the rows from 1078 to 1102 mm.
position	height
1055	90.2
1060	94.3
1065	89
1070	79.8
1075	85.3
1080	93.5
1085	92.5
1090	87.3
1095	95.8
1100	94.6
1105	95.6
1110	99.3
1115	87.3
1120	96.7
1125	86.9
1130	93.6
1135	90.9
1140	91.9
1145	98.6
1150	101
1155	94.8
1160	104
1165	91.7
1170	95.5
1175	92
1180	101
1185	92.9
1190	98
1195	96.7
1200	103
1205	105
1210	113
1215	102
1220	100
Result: 1095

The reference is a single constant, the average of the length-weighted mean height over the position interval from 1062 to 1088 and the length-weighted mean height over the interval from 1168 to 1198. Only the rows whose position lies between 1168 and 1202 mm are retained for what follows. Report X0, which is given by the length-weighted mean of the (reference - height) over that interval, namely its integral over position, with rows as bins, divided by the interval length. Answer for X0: -5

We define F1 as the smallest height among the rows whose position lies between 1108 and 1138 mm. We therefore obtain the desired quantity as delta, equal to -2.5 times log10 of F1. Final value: -4.85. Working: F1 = 86.9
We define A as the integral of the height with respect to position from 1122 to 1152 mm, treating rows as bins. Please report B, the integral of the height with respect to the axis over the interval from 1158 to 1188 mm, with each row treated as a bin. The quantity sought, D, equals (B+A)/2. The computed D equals 2847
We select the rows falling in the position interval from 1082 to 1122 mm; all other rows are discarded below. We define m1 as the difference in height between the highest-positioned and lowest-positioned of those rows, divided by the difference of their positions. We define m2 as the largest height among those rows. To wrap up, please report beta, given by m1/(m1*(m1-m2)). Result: -0.0101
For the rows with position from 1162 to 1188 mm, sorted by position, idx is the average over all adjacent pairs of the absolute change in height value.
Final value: 6.1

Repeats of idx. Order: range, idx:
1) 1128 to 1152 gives 3.2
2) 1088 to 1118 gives 5.3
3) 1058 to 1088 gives 5.8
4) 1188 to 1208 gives 3.2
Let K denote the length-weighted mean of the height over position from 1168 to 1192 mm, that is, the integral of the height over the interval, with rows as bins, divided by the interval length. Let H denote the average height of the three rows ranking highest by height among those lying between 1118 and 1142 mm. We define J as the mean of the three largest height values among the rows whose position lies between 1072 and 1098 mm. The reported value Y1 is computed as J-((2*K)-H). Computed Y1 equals -4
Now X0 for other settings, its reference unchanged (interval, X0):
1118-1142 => 0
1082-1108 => -1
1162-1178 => -2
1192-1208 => -10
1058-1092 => 3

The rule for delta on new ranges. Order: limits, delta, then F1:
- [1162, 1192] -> -4.91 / 91.7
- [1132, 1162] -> -4.90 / 90.9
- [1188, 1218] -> -4.96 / 96.7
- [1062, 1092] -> -4.76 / 79.8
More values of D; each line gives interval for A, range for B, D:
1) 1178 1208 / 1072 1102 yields 2863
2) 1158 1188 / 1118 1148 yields 2839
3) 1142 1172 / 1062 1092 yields 2783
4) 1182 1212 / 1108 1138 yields 2903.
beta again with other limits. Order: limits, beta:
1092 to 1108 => -0.0104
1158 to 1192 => -0.0096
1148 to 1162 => -0.0096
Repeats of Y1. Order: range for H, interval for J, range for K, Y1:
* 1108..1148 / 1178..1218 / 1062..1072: 35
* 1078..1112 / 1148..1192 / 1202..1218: -14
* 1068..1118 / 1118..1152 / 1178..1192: 1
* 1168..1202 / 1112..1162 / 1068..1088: 26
